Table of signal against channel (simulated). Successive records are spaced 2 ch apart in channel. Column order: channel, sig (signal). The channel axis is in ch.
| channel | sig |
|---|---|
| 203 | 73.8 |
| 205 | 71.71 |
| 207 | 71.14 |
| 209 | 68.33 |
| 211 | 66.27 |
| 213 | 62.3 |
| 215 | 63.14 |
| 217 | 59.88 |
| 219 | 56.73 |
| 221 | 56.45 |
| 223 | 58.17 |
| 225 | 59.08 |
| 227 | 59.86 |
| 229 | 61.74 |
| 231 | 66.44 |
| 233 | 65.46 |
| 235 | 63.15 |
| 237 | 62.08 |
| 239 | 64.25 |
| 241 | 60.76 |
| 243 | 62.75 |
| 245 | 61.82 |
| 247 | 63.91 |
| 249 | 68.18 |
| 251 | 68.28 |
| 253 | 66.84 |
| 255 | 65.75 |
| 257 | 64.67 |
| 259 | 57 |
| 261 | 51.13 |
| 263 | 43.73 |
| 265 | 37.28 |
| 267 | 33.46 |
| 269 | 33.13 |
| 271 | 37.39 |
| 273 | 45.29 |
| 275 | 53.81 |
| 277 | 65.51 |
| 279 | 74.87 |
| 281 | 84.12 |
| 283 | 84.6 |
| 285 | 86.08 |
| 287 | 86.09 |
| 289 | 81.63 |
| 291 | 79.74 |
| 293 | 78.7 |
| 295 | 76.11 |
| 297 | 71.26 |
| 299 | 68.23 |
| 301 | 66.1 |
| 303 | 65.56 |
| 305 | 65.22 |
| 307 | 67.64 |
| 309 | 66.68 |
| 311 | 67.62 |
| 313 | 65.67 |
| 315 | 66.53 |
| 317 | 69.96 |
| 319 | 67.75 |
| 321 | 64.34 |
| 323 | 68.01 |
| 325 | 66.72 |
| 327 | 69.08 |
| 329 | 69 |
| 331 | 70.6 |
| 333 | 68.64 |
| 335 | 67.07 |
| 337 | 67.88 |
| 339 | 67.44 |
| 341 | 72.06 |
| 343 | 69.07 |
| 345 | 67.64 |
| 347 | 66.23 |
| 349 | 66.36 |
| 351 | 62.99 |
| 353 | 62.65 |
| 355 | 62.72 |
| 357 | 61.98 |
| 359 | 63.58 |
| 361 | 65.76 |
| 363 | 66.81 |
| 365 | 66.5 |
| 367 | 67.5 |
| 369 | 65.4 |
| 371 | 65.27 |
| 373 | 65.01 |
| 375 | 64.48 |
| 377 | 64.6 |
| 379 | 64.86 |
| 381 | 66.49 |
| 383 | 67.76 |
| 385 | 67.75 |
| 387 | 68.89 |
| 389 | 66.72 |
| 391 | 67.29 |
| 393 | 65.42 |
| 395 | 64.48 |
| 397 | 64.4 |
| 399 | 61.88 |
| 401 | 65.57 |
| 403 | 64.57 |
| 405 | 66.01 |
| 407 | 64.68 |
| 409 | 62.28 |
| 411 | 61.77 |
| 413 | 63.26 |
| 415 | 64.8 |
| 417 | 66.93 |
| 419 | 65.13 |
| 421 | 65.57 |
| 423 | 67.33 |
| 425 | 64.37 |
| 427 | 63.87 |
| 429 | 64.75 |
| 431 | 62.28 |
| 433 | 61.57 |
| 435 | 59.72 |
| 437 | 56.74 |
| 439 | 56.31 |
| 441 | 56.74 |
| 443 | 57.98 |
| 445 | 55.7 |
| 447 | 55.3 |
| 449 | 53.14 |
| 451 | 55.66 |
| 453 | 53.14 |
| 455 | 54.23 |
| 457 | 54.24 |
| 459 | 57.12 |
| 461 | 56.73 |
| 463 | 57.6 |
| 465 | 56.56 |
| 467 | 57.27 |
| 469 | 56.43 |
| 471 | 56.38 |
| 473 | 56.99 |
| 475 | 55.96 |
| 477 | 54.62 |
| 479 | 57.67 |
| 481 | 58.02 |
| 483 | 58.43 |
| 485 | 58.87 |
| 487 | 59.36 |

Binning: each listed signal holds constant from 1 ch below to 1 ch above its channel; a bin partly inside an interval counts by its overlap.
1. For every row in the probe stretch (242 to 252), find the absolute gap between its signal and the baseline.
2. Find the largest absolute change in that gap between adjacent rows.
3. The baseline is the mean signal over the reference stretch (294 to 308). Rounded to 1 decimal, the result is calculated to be 4.3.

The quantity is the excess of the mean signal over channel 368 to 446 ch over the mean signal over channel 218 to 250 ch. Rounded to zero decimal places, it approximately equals 2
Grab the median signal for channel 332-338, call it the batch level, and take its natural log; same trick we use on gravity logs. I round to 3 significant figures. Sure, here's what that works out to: 4.22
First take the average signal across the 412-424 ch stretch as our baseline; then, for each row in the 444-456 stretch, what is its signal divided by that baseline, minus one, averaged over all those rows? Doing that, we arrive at -0.17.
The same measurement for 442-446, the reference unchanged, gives -0.13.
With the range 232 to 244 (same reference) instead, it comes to -0.04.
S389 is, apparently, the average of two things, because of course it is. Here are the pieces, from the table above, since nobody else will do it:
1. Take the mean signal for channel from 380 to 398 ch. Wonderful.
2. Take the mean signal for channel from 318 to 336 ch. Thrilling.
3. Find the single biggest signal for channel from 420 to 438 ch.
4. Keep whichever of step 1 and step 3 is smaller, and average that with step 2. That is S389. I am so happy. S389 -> 67.2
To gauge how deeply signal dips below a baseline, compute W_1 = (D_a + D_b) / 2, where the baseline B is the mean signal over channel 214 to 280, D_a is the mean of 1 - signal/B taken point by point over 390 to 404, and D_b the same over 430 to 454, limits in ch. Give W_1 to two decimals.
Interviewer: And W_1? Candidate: -0.05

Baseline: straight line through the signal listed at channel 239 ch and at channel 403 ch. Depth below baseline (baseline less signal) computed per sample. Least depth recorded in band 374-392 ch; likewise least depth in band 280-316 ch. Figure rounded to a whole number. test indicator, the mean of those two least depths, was -13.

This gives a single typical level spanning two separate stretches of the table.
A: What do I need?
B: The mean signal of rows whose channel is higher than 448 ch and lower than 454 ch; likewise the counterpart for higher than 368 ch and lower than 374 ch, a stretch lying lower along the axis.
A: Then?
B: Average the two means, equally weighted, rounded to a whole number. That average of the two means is 60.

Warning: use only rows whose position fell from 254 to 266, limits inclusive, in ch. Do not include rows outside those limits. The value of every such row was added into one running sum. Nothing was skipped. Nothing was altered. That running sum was 320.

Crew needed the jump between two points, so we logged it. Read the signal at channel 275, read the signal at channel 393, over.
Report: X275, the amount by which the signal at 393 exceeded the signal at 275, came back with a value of 12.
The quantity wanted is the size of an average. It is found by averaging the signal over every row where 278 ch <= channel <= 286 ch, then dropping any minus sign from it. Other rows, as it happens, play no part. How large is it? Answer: 82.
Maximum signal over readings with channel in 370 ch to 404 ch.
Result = 68.89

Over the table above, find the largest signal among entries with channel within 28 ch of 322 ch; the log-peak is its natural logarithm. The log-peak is 4.33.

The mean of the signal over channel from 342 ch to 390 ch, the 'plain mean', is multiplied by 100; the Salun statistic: 6571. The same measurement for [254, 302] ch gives 6357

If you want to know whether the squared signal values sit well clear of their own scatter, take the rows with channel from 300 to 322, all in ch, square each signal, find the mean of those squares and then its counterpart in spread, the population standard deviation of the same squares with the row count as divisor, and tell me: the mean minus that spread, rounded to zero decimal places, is 4245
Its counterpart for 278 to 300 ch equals 5410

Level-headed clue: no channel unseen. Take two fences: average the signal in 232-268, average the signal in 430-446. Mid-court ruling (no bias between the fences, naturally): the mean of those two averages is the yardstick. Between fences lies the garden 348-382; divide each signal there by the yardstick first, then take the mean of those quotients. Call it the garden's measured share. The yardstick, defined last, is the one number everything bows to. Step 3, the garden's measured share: 1.11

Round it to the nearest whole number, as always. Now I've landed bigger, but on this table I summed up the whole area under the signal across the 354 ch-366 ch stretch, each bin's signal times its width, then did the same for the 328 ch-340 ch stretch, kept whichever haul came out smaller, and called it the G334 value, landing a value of 775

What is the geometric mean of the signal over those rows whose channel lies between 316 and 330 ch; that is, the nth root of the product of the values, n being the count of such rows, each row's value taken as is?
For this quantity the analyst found 67.8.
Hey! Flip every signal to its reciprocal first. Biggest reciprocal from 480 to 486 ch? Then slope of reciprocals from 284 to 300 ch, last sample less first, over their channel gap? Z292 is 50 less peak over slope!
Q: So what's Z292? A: -29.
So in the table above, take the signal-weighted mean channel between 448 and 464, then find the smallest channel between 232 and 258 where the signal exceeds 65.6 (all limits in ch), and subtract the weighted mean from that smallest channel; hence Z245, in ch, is -207.1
